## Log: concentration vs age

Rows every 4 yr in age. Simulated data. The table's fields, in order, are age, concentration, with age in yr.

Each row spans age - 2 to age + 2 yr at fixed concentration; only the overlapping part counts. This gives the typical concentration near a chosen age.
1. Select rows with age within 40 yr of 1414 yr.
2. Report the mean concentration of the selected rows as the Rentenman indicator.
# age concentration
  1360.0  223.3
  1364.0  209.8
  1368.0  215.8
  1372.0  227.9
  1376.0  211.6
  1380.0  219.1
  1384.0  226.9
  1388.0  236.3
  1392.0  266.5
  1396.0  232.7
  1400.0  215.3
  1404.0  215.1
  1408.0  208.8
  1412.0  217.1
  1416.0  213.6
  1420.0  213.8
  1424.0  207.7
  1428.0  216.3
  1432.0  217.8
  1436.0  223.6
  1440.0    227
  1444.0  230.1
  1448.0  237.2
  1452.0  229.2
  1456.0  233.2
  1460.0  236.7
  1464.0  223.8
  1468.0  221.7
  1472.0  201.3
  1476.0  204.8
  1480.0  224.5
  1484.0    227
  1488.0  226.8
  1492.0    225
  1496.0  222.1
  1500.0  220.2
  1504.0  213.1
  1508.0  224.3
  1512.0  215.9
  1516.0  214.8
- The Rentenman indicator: 223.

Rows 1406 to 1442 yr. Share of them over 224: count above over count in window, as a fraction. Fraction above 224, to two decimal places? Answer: 0.11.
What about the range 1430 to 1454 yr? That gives 0.67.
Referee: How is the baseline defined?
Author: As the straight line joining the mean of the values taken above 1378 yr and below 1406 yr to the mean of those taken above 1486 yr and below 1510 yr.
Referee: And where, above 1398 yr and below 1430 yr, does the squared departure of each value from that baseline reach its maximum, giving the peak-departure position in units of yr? 1408.0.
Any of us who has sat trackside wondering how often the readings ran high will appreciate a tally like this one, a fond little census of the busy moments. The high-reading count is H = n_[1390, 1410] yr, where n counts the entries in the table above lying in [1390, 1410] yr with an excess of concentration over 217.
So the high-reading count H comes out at 2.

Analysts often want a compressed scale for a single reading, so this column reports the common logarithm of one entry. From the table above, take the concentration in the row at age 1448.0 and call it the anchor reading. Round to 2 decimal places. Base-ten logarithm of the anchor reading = 2.38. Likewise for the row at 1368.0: 2.33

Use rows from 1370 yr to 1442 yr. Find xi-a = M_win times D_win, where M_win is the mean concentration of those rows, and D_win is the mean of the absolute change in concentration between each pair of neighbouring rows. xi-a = 2172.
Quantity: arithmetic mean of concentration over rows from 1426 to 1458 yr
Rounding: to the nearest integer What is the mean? 227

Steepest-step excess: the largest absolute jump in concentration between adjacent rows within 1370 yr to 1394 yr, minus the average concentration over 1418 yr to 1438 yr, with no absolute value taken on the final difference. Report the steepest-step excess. -186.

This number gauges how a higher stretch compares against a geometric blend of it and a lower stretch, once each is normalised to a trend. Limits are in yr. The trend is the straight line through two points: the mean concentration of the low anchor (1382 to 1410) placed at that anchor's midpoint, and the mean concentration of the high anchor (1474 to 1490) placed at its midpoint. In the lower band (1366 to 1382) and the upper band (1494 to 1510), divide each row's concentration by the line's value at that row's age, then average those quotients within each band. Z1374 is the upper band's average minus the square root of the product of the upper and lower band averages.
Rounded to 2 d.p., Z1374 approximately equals 0.03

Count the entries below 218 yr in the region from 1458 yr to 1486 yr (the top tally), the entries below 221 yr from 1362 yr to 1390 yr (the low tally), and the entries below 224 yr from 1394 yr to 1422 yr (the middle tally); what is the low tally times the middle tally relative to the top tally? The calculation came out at 12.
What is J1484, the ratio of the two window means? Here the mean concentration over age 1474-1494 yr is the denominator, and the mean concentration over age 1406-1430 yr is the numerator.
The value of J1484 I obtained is 0.96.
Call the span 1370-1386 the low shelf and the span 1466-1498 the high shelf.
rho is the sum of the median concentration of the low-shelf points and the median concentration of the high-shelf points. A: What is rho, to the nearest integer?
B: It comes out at 446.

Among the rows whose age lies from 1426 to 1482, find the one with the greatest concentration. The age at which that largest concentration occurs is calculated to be 1448.0 yr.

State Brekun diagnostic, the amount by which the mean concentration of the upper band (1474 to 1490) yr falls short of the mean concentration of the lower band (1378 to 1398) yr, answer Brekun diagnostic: 16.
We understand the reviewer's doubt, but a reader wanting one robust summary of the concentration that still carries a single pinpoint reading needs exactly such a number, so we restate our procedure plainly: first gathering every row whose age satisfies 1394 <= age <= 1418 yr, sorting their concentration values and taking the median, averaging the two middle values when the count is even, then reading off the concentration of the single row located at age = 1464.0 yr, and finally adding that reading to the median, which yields 439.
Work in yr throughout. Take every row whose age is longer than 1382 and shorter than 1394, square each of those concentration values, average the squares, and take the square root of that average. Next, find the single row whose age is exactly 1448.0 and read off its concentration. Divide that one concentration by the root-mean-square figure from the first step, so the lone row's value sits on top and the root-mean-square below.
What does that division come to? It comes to 0.97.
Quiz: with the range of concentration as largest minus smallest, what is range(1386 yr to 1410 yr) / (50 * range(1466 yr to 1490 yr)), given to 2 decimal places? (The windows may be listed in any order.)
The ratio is 0.04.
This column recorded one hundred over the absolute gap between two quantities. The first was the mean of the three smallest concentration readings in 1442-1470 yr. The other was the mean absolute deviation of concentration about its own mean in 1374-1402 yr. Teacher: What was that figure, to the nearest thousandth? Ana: 0.472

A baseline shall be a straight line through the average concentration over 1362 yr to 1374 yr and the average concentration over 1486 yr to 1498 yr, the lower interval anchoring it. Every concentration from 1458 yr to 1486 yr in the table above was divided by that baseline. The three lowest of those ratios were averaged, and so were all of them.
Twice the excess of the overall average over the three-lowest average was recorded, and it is 0.096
